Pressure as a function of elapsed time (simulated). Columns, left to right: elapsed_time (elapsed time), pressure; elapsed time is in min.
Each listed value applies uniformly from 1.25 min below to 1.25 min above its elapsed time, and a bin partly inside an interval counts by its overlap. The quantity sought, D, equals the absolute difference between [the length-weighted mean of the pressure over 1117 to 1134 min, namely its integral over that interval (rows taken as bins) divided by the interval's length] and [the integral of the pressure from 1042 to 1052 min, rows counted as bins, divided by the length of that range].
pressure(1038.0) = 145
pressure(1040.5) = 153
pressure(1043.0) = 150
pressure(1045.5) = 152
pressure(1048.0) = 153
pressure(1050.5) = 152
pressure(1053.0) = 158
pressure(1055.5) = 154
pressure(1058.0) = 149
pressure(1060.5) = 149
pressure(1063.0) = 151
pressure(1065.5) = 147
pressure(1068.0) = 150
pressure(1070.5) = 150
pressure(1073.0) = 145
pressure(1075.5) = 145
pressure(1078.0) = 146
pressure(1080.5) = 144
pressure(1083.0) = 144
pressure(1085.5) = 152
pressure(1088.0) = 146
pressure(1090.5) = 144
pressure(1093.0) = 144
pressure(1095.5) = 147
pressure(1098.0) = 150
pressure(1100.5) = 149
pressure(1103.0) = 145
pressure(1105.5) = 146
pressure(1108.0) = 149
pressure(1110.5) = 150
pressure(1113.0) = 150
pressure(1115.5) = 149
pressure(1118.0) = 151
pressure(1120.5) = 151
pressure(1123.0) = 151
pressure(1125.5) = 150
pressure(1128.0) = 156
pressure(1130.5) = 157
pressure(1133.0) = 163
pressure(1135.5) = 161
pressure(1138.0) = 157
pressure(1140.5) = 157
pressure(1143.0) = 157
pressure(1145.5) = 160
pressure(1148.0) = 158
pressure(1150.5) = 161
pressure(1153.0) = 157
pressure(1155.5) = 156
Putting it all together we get 2.1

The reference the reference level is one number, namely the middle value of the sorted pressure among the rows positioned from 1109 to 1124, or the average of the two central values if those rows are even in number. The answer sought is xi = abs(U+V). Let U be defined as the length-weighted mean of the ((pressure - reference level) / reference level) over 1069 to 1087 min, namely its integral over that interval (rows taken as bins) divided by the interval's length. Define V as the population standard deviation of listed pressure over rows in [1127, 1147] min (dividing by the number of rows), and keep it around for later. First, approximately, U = -0.026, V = 2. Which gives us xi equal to 2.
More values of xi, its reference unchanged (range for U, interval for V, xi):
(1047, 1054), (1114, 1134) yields 4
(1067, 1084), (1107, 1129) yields 2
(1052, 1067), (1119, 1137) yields 5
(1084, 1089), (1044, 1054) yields 2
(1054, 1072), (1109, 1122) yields 1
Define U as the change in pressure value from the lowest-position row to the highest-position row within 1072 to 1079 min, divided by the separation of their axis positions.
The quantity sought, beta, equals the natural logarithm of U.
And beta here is -1.61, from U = 0.20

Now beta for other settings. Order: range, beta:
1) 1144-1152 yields -1.61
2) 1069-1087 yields -2.01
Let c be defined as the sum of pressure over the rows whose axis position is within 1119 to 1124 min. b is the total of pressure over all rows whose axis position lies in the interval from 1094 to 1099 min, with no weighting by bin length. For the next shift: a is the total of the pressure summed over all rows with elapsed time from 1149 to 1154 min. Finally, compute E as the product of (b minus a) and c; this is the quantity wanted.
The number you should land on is -6342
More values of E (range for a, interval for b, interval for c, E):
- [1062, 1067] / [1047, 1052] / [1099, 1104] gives 2058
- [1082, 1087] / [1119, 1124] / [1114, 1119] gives 1800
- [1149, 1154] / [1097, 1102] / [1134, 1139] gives -6042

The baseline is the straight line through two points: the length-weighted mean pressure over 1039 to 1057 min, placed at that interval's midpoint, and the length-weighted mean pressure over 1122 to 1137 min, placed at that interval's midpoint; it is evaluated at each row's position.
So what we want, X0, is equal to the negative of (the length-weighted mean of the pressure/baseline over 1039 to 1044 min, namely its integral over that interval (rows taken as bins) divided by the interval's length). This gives -0.99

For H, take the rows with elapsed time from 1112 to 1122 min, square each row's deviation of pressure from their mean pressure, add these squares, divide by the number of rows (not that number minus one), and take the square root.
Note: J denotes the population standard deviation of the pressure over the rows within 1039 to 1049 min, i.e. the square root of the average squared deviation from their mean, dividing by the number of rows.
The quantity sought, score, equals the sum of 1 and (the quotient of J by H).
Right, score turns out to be 2.5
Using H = 0.8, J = 1.2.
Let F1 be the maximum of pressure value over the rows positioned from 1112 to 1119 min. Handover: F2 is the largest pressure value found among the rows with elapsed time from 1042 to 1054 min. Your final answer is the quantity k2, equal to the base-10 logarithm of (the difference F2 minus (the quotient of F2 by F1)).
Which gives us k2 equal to 2.20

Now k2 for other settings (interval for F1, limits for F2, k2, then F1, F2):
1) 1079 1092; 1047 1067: 2.20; 152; 158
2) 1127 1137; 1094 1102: 2.17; 163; 150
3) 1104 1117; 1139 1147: 2.20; 150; 160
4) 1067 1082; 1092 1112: 2.17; 150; 150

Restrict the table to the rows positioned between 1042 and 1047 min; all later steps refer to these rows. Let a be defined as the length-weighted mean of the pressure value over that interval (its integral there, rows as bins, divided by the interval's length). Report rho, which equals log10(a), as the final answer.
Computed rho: 2.18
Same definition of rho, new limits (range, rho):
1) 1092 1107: 2.17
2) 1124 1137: 2.20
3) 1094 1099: 2.17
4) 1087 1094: 2.16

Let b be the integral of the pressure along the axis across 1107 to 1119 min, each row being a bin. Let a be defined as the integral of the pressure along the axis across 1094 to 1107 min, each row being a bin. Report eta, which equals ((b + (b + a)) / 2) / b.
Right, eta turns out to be 1.53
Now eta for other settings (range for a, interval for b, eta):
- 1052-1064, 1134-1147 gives 1.44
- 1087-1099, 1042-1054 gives 1.48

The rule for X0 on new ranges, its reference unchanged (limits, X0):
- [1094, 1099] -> -0.96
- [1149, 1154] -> -1.01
